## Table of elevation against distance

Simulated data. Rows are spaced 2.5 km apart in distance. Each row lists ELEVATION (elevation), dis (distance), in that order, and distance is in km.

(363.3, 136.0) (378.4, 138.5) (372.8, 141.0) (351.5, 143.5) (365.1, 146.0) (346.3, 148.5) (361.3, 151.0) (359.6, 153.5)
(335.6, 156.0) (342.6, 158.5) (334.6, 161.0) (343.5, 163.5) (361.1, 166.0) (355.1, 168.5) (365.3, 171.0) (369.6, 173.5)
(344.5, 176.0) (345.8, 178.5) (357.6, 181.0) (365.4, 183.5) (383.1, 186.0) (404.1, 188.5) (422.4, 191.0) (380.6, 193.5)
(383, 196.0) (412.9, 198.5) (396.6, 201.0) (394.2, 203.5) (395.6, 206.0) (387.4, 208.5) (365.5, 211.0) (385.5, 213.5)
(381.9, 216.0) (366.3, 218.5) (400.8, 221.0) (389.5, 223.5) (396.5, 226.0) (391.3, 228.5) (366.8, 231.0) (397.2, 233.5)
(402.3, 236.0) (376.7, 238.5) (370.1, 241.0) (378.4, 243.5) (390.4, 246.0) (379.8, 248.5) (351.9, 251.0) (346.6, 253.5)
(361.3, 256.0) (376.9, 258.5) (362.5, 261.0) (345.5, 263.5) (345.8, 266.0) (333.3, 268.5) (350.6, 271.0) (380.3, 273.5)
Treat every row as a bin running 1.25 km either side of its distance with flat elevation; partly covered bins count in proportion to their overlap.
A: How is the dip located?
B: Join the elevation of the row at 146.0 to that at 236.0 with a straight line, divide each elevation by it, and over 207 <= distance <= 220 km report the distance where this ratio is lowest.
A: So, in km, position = 218.5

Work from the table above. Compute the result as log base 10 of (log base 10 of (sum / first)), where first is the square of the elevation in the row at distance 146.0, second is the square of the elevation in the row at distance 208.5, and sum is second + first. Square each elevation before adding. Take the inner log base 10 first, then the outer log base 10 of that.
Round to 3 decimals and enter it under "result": -0.485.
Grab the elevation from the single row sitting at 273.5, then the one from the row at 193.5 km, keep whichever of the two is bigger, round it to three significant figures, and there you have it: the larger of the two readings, 381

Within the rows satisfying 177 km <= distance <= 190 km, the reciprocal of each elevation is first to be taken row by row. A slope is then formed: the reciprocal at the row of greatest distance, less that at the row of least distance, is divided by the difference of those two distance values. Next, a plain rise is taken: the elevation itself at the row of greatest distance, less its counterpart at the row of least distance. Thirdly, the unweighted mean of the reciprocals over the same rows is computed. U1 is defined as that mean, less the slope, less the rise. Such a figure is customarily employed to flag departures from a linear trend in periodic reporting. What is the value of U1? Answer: -58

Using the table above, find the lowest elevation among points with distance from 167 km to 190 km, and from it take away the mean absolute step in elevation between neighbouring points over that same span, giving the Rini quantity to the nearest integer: 332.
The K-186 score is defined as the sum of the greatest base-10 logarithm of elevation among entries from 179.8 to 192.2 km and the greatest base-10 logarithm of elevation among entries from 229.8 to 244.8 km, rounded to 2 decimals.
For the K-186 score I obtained 5.23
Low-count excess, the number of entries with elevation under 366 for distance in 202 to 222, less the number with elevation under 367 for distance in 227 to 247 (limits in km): 0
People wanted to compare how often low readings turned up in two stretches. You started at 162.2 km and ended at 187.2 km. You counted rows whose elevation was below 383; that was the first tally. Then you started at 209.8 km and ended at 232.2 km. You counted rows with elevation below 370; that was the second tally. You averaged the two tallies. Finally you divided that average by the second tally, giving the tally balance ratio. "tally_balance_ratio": 2.0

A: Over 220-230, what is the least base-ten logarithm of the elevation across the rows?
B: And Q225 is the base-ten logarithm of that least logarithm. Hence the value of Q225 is 0.413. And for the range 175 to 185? 0.404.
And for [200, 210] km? 0.413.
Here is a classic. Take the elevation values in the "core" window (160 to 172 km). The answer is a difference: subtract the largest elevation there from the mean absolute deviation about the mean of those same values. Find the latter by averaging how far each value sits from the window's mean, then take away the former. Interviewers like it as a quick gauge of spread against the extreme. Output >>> -355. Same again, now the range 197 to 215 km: -403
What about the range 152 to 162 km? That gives -351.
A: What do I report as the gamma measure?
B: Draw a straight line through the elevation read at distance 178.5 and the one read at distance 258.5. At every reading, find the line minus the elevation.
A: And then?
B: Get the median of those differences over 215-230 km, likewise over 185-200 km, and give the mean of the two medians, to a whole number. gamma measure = -35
